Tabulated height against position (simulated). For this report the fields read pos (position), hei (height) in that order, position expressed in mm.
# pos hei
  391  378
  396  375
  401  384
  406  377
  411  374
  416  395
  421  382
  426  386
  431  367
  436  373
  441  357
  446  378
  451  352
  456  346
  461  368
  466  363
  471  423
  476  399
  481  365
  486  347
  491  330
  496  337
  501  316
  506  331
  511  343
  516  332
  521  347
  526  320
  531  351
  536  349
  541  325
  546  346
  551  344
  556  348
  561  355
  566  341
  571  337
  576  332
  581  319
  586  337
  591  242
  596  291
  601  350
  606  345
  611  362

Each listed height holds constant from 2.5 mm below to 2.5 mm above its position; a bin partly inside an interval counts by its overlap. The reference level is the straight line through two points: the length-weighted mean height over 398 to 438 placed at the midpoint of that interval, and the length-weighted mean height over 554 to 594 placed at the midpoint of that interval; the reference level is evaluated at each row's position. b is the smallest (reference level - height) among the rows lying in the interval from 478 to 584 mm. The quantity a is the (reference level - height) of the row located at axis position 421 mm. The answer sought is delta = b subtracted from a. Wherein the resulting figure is 22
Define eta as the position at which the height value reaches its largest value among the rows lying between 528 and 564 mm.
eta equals 561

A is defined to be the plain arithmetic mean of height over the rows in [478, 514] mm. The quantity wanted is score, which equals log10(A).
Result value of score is 2.53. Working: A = 338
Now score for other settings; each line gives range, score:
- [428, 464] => 2.56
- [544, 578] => 2.54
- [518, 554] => 2.53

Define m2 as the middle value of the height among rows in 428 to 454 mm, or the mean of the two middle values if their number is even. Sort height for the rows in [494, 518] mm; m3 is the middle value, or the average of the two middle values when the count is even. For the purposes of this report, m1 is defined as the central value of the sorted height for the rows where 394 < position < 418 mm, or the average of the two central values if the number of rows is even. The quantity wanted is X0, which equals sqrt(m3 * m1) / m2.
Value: 0.96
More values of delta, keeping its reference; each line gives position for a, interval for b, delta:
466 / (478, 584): 25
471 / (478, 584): -37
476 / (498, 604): -6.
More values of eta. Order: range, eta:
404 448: 416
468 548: 471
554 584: 561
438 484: 471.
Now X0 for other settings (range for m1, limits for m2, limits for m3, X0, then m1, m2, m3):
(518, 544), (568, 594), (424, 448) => 1.08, 347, 332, 373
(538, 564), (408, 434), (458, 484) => 0.93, 346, 382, 368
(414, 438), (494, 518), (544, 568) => 1.10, 382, 332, 346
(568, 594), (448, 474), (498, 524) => 0.91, 332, 363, 332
